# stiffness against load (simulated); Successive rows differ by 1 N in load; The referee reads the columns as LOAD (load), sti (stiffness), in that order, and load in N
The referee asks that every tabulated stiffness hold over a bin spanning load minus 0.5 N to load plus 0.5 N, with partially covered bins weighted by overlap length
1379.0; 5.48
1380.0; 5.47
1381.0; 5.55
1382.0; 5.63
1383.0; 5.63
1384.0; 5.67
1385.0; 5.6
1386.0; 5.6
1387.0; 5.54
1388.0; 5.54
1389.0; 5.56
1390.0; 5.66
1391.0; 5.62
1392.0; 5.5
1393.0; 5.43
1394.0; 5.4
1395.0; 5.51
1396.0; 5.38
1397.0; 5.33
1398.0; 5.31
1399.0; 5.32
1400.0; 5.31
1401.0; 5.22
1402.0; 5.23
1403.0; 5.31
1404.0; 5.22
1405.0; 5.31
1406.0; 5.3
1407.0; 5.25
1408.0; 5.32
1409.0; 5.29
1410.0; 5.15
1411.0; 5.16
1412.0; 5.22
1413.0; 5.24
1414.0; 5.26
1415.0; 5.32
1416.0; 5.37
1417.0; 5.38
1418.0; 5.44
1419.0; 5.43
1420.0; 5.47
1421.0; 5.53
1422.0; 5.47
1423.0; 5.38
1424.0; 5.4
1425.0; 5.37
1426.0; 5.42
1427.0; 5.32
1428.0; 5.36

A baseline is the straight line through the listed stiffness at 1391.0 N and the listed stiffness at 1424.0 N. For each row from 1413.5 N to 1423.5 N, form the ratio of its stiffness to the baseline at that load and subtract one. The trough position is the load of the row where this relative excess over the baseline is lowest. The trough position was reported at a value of 1414.0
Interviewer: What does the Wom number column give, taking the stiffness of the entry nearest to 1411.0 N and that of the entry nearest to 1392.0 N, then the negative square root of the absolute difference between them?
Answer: -0.583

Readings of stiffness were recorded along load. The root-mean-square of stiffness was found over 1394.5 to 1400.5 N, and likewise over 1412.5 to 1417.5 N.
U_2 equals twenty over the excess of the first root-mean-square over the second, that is 433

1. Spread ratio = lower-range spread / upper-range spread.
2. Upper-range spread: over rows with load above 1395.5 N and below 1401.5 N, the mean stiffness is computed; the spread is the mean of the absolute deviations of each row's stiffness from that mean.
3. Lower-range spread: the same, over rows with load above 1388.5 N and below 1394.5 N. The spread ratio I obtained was 2.7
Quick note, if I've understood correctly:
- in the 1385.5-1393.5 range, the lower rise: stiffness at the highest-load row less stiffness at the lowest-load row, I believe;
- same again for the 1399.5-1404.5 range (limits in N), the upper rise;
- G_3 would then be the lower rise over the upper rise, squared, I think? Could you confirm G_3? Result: 4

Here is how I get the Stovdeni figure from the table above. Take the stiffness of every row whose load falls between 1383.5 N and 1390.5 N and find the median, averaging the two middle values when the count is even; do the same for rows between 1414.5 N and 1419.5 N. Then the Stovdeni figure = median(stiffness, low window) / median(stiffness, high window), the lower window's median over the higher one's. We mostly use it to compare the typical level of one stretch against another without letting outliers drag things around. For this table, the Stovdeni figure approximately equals 1.04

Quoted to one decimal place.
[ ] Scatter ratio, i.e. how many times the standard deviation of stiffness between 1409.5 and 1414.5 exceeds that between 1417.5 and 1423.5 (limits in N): 1.0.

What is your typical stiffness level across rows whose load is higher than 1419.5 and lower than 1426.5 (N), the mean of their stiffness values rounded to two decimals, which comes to 5.43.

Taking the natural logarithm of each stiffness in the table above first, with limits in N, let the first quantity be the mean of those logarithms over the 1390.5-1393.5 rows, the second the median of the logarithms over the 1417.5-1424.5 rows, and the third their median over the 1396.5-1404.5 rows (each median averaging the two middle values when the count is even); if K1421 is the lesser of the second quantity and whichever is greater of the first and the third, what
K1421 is 1.69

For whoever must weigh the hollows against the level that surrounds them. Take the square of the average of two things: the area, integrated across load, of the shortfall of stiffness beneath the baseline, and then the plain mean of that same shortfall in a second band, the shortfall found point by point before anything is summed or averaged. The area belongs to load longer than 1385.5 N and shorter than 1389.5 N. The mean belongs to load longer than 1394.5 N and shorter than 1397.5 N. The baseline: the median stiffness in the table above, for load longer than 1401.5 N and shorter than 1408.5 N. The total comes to 0.33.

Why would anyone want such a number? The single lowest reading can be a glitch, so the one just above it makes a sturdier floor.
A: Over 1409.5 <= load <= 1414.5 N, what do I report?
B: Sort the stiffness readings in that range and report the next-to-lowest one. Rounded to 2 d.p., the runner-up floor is 5.16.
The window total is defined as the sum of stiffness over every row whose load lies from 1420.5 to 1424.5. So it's 22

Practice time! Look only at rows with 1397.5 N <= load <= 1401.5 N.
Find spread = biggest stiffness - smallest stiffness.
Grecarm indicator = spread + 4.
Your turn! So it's 4.10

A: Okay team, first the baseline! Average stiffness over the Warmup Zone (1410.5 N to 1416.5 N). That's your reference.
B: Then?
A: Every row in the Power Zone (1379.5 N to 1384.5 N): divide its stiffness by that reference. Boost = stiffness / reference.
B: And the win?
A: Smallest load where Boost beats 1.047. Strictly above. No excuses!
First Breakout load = 1381.0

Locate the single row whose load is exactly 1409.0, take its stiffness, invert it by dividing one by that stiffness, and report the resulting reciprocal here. 0.189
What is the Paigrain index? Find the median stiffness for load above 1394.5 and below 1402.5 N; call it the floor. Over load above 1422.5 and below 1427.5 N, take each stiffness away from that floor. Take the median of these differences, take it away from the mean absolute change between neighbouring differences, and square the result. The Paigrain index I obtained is 0.013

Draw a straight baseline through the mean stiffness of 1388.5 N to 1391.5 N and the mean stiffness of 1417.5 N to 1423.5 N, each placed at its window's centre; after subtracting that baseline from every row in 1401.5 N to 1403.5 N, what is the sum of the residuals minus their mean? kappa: -0.28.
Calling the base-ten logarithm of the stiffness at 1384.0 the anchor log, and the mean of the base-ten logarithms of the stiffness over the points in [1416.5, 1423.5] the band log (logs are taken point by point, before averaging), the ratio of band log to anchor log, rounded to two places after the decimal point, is 0.98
